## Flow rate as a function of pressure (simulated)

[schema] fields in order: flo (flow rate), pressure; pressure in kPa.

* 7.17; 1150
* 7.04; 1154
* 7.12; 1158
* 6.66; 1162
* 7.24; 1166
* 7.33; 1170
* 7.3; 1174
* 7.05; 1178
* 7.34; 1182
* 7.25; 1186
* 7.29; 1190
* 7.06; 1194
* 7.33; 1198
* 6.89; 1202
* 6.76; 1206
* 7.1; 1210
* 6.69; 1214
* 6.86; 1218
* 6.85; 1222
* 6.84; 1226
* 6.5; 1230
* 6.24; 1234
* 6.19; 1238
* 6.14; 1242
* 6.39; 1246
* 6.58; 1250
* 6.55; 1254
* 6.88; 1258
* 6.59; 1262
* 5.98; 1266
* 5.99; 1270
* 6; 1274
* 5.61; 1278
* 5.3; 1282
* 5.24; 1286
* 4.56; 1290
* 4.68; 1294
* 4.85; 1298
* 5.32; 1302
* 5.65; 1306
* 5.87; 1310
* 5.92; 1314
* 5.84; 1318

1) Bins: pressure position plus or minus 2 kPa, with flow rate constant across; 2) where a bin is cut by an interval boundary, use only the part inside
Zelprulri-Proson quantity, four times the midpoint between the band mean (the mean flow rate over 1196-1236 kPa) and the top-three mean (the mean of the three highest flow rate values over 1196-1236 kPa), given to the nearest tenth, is 27.8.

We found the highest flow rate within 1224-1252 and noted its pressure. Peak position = 1226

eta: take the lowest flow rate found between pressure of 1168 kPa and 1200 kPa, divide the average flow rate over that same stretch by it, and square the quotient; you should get 1.06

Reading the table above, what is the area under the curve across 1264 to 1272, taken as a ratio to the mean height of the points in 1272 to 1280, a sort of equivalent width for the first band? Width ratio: 8.25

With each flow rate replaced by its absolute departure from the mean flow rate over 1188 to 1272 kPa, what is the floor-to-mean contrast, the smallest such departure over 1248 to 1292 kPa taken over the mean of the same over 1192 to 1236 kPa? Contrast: 0.2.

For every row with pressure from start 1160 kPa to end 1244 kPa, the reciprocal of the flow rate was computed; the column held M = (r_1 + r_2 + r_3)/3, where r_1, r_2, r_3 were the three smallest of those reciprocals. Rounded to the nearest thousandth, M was 0.136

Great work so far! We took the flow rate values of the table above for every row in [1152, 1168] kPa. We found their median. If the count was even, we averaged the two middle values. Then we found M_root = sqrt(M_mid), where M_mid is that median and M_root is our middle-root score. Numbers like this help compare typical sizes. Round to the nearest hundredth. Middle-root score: 2.66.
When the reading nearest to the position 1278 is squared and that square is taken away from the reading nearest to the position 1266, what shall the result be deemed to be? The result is -25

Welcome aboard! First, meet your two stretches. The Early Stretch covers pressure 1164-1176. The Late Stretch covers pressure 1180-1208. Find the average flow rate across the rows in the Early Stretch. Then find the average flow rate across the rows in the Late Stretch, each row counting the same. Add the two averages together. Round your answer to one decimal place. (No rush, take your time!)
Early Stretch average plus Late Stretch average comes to 14.4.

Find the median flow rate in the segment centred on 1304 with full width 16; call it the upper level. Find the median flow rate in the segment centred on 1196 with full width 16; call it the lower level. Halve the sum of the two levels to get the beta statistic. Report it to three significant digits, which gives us 6.33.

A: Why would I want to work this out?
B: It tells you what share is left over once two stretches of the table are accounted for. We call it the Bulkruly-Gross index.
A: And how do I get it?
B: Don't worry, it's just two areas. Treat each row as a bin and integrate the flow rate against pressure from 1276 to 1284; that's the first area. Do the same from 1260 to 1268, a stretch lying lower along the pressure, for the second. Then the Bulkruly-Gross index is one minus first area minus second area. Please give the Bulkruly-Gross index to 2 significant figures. -93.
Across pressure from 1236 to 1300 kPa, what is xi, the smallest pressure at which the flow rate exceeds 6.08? 1238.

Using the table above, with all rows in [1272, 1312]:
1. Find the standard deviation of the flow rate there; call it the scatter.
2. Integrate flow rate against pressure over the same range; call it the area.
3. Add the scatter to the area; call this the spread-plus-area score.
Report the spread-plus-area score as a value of 213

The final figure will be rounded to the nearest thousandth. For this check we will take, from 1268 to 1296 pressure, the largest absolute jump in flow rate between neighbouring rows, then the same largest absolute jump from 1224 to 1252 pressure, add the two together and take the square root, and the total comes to 1.010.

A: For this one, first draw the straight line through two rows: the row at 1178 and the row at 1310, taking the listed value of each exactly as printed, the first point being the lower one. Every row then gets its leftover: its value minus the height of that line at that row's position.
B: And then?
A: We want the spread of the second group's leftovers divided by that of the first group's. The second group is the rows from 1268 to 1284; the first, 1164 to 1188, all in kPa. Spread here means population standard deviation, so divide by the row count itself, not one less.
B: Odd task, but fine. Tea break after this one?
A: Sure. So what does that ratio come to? 2.3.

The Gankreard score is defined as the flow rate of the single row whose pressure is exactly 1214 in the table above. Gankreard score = 6.69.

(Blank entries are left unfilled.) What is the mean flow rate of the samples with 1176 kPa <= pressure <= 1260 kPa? 6.8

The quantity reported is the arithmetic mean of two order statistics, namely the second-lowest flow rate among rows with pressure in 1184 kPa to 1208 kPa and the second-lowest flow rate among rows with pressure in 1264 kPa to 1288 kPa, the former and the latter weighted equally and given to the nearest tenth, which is 6.1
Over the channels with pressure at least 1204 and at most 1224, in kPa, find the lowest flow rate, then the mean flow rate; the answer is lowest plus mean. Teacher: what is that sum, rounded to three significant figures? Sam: 13.5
